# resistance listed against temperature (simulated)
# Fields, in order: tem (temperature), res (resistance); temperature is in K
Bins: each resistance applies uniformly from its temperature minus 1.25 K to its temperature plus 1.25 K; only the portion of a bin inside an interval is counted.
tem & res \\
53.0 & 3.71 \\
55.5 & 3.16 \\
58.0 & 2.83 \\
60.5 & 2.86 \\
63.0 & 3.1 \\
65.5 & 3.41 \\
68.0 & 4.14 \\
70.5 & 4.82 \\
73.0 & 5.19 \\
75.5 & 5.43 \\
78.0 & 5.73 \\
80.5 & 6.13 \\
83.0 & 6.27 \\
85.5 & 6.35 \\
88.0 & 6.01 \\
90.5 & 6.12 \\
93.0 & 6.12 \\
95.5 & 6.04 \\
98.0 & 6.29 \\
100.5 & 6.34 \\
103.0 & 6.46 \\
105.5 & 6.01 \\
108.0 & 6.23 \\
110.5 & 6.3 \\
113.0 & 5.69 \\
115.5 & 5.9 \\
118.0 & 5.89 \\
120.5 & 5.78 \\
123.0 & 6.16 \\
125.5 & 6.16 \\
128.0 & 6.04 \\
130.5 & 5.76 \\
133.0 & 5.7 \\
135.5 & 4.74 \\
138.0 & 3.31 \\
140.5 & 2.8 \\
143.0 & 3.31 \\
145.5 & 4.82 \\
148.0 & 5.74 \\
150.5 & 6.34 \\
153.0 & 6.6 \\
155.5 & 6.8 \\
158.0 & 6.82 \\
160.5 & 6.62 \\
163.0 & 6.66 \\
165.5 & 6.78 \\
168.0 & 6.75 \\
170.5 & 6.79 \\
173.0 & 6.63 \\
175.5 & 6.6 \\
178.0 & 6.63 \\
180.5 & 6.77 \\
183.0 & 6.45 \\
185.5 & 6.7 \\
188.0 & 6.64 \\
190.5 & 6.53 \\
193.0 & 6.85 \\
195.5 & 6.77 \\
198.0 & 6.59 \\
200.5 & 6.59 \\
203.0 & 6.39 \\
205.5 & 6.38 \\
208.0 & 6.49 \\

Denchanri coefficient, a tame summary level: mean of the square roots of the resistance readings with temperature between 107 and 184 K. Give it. 2.42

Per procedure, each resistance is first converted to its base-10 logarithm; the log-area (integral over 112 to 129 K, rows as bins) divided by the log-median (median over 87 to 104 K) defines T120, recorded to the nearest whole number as 17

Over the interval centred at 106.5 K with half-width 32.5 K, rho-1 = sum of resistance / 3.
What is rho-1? 51.0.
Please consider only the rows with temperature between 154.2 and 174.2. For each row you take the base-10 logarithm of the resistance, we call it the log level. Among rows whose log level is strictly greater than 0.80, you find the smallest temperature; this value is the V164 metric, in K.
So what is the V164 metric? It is 155.5 K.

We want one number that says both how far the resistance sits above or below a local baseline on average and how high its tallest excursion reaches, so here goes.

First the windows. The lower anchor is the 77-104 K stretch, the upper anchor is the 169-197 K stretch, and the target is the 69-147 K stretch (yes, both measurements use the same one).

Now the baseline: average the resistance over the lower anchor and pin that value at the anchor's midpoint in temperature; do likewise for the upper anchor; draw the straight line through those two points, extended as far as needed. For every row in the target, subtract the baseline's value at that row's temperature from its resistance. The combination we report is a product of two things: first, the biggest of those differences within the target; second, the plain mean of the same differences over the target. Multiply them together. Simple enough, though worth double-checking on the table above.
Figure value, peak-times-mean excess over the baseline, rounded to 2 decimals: -0.15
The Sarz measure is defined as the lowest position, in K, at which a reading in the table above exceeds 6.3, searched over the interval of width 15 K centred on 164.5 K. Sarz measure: 158.0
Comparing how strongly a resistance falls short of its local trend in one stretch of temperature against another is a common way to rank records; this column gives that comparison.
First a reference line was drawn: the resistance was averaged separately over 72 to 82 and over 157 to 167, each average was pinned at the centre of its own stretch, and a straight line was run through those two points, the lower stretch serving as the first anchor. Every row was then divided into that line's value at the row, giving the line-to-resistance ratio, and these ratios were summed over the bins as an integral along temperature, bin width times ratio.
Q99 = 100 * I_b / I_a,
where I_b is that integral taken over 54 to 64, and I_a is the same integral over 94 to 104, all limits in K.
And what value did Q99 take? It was 192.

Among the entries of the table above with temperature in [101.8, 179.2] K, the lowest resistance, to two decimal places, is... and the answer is 2.80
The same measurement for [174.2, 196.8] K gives 6.45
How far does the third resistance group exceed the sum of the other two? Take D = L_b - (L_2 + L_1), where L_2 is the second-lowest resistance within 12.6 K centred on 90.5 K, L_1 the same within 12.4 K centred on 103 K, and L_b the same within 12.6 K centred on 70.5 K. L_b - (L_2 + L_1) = -8.1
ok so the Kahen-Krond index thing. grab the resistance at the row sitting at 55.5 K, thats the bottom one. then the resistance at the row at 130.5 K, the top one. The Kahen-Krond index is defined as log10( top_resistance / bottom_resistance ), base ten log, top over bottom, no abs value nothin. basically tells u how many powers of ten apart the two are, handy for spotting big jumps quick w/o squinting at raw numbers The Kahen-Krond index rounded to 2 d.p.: 0.26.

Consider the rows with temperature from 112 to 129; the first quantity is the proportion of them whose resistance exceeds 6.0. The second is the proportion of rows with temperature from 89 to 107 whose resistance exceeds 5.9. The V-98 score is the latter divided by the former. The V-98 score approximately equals 2.3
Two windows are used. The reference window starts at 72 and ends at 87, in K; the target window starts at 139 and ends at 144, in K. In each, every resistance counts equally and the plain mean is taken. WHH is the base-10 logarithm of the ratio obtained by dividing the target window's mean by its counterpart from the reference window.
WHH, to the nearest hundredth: -0.28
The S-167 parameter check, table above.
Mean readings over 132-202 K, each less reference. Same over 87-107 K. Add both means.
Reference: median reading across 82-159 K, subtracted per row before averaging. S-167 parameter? 0.2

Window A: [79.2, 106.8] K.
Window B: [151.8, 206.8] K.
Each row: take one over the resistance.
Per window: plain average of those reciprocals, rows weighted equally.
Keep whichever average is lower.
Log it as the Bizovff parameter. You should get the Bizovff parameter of 0.150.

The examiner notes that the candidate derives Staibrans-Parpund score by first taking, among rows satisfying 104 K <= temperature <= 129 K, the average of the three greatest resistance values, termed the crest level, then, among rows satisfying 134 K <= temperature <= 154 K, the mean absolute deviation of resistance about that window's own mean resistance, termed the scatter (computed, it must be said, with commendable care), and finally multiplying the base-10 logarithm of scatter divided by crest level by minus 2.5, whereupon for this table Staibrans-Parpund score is 1.81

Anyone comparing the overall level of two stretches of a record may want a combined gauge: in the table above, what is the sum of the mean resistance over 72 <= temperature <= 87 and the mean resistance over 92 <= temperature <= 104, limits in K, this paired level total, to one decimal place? 12.1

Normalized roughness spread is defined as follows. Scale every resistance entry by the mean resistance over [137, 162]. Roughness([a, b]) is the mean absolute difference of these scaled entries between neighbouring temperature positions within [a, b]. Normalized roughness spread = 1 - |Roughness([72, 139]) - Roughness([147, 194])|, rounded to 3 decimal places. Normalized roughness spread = 0.980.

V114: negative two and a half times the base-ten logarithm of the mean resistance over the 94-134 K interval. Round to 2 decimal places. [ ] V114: -1.95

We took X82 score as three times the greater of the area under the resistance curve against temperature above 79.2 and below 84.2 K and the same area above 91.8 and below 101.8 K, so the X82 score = 186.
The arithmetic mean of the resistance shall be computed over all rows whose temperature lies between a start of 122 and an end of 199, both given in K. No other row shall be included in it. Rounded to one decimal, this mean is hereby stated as 6.1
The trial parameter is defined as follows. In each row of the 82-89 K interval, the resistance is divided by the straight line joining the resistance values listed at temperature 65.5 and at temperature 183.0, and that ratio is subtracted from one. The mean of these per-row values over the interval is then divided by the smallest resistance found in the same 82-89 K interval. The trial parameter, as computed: -0.10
